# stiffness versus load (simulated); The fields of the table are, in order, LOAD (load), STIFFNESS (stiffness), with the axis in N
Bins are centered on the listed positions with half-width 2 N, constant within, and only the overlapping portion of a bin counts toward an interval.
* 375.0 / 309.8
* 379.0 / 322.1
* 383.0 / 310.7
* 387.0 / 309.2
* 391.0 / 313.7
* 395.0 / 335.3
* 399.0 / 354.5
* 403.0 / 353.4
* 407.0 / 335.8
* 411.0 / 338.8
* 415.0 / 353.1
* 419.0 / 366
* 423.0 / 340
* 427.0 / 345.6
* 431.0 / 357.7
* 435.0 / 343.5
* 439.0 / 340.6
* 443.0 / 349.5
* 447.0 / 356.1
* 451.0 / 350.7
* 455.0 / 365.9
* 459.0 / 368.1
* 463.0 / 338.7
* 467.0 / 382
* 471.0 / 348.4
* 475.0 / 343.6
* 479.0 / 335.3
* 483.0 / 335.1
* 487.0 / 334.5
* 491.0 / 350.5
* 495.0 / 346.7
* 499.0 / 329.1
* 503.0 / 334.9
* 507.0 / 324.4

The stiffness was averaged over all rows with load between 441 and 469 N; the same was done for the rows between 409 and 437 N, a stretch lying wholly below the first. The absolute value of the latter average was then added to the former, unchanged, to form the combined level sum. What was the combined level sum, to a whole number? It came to 708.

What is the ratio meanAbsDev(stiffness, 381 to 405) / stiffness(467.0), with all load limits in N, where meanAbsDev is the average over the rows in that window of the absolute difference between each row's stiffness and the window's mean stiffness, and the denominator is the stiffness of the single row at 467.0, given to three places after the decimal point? 0.048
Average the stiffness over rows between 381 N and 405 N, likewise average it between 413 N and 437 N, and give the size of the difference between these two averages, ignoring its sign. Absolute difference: 22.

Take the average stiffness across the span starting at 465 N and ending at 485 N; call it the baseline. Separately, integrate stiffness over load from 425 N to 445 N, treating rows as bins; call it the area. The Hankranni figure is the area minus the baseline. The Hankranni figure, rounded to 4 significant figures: 6599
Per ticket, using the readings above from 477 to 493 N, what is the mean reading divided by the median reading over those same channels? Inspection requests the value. 1.01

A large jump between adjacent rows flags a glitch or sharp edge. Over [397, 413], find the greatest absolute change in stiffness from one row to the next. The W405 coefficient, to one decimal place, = 17.6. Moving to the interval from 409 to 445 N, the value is 26.0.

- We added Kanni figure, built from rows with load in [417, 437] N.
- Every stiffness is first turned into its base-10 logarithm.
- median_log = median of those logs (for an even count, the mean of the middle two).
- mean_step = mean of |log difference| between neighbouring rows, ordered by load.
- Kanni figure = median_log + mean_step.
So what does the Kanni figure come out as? 2.556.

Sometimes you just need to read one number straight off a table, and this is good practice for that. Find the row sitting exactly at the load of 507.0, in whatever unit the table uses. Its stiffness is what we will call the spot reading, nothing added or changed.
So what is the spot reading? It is 324.4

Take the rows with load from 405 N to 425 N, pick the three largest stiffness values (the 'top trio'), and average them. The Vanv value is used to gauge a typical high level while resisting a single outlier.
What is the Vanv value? 353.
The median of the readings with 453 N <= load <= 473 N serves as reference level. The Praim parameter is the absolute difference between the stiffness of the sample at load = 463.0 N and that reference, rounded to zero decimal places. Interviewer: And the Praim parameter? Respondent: 27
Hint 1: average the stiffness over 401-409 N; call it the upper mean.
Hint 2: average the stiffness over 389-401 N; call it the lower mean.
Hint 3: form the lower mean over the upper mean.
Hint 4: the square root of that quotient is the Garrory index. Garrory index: 0.99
